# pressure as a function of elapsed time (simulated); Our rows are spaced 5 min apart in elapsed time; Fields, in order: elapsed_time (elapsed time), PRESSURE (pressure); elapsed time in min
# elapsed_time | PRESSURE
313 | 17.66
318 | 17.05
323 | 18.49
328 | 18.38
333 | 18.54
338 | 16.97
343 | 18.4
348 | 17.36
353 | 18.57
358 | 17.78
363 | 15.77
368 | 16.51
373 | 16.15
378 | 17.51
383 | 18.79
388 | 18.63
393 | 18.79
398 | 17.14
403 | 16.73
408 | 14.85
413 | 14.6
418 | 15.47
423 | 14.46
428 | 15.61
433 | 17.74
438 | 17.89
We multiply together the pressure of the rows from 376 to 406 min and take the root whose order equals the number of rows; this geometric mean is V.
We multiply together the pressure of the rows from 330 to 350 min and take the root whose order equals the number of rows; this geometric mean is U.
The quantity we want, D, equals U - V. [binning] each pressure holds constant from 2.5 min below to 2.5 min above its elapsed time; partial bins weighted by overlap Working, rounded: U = 17.8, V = 17.9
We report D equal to 0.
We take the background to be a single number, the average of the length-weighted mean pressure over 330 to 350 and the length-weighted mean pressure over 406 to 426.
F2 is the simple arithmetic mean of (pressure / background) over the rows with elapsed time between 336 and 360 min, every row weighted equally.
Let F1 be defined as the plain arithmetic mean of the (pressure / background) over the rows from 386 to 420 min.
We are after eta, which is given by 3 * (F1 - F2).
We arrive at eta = -0.2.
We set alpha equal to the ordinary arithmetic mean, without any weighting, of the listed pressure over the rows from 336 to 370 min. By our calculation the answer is 17.3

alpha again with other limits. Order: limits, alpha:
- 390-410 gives 16.9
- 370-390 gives 17.8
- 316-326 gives 17.8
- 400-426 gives 15.2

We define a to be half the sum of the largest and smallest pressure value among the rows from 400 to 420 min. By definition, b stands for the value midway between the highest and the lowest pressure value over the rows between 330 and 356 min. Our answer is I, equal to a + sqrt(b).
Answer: 19.9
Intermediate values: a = 15.7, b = 17.8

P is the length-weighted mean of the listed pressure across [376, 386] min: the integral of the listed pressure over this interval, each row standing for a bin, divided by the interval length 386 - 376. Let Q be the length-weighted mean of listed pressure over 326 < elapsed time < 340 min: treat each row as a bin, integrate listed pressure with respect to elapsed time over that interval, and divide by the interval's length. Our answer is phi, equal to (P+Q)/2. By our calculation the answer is 18.1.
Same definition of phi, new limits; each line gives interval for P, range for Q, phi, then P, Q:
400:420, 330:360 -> 16.7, 15.5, 17.9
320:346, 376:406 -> 18.0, 18.1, 17.9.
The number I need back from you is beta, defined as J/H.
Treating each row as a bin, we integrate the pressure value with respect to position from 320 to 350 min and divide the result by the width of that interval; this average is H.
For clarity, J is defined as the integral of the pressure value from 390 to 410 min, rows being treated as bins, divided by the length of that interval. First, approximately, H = 18.0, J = 17.0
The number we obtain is 0.94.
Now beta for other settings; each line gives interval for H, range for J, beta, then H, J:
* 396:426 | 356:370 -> 1.07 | 15.5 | 16.7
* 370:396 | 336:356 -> 1.00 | 17.9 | 17.8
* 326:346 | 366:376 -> 0.91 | 18.0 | 16.4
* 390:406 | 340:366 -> 1.00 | 17.5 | 17.5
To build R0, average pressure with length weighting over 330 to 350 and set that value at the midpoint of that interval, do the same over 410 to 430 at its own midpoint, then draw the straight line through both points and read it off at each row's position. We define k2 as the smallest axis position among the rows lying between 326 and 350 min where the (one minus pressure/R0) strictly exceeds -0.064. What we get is 328 min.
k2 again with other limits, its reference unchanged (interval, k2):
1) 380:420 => 408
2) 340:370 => 343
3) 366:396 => 368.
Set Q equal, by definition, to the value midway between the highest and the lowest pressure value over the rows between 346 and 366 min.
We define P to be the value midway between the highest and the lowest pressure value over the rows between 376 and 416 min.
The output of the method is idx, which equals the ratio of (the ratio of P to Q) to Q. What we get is 0.057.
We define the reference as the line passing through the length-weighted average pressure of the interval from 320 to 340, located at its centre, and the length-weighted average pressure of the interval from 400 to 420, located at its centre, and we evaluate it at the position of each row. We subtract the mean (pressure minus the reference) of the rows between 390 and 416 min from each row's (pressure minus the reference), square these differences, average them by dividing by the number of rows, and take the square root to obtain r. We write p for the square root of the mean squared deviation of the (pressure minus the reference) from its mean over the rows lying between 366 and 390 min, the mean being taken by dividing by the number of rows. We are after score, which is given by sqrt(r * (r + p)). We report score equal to 1.9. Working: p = 1.29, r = 1.32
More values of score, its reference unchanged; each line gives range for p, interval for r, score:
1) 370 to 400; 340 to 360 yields 0.9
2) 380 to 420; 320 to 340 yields 1.0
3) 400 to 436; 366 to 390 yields 1.8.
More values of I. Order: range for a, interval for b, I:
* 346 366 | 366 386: 21.3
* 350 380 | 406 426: 21.0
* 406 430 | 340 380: 19.2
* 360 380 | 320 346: 20.9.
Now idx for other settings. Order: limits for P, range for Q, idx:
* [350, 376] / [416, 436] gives 0.066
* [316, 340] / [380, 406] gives 0.056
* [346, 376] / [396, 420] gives 0.068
